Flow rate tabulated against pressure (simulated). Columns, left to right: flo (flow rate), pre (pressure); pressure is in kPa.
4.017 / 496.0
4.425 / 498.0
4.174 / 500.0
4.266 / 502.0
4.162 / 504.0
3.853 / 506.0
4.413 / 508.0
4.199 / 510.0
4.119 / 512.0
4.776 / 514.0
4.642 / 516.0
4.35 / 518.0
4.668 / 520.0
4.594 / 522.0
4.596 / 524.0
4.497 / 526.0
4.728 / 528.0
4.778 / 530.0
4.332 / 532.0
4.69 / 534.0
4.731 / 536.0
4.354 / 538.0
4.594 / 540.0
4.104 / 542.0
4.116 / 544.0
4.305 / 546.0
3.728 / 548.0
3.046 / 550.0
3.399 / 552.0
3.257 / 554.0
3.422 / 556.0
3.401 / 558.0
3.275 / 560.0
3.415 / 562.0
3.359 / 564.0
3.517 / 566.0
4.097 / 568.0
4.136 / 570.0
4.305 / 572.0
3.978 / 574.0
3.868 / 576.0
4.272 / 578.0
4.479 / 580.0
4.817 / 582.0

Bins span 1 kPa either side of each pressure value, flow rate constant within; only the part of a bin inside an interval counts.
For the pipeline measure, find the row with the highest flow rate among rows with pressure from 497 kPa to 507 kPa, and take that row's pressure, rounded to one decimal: 498.0 kPa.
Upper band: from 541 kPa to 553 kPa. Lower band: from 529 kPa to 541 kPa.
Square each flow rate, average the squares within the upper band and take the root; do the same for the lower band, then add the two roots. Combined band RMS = 8.39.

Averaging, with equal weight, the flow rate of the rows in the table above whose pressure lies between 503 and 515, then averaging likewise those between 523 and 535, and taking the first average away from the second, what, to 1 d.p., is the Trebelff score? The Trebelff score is 0.3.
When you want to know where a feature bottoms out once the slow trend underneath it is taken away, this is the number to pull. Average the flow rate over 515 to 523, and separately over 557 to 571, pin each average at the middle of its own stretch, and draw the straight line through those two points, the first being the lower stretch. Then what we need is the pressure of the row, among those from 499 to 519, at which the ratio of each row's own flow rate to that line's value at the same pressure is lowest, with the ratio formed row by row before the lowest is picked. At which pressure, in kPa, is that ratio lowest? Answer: 506.0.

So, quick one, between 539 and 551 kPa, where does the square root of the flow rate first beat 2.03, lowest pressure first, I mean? 540.0 kPa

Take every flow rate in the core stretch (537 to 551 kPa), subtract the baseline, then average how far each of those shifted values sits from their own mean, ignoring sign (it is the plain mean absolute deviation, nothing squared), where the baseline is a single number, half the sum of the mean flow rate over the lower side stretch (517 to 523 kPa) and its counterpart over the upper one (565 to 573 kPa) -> 0.37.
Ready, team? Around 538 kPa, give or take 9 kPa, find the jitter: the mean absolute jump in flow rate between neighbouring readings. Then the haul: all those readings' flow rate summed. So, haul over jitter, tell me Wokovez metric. 149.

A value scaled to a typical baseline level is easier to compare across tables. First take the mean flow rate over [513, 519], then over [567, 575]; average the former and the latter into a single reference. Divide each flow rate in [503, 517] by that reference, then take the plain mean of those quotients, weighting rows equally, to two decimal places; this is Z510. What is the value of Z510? 0.99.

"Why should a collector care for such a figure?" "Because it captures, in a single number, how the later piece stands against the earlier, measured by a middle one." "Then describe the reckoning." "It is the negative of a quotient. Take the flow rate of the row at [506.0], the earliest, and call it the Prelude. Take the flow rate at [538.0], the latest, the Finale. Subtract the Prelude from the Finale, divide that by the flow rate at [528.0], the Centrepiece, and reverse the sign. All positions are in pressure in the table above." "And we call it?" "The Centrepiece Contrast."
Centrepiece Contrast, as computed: -0.11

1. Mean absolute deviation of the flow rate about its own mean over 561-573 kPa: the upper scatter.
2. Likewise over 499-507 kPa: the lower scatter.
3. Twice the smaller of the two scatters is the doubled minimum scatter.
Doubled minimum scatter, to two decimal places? 0.26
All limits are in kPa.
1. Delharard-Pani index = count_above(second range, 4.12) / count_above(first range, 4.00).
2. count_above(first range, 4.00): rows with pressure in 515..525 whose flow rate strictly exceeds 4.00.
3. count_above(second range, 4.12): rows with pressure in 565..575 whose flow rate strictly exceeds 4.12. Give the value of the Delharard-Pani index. 0.40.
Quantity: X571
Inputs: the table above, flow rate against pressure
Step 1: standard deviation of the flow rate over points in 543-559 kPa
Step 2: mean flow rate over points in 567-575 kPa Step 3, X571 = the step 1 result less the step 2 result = -3.7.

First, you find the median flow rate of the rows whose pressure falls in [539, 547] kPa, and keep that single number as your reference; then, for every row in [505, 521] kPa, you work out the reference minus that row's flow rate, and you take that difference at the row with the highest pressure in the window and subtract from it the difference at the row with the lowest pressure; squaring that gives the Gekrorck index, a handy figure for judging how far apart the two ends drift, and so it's 0.7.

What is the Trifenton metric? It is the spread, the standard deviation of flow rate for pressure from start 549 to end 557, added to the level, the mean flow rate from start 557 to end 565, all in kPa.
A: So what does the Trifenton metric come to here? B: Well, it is 3.5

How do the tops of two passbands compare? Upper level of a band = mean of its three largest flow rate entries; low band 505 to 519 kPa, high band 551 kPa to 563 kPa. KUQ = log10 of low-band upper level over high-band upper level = 0.13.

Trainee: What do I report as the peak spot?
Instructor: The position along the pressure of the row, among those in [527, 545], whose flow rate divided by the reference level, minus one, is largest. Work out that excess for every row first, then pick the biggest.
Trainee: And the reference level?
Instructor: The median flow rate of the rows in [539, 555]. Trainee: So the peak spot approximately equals 530.0 kPa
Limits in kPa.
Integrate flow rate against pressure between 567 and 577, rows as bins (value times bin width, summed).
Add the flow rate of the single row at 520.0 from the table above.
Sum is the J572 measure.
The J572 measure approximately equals 45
